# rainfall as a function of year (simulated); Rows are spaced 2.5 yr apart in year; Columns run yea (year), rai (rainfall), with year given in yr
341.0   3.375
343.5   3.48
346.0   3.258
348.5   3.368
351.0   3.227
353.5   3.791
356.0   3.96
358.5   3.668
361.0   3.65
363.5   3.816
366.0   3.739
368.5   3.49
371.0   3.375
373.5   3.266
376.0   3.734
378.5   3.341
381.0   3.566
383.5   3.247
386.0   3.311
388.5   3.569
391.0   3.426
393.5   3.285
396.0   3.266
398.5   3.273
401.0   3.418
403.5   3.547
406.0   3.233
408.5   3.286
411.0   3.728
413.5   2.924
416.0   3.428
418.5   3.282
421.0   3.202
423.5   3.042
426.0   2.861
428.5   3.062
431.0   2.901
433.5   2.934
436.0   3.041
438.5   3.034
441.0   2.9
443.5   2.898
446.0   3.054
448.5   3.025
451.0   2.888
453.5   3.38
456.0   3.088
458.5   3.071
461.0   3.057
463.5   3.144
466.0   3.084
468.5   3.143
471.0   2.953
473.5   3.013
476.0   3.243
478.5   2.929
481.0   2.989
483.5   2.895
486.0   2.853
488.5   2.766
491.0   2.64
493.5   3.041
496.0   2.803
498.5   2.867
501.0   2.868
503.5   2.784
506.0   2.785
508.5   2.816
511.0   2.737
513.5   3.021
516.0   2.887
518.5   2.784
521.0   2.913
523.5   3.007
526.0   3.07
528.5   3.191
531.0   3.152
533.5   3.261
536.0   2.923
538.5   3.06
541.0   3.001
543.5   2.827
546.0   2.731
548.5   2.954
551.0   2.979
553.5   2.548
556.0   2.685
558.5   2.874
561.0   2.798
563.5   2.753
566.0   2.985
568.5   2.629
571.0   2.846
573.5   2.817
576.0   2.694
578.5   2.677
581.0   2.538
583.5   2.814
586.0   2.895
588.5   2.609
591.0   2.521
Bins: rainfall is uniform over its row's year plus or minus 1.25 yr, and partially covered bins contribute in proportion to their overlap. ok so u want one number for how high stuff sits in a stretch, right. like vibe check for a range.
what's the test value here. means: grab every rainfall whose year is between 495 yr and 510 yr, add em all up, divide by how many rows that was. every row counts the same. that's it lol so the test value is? 2.8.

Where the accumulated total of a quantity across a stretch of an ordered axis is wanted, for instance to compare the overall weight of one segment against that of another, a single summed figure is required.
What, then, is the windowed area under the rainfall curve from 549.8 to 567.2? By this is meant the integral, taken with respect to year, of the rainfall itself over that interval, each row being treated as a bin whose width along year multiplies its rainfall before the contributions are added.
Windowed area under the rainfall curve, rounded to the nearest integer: 49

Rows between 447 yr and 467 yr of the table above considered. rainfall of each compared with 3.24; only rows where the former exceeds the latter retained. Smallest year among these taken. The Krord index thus 453.5 yr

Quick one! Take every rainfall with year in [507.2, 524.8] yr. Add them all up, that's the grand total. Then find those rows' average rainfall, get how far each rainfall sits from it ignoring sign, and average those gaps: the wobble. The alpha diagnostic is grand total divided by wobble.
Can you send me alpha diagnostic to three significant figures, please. 231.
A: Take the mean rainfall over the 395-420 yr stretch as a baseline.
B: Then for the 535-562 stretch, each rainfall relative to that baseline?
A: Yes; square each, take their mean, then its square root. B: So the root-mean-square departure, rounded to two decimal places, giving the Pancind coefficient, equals 0.51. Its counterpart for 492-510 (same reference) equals 0.49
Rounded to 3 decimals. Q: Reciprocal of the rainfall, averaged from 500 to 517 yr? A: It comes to 0.352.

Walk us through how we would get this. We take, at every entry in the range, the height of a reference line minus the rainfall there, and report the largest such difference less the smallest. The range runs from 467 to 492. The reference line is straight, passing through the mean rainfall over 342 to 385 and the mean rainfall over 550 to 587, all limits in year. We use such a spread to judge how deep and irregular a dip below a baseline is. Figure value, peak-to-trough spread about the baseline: 0.5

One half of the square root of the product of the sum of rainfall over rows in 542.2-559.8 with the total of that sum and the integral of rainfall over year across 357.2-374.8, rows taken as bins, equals 20.1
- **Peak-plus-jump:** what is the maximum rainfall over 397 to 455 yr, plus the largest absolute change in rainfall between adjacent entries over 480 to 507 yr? 4.1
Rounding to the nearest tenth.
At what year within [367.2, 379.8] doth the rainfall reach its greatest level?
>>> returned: 376.0 yr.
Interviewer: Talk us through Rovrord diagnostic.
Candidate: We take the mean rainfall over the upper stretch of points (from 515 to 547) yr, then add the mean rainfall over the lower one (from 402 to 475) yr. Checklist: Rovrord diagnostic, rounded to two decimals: 6.10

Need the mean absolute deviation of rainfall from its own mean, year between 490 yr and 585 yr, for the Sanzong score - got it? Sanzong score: 0.13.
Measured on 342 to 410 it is 0.18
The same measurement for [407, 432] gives 0.21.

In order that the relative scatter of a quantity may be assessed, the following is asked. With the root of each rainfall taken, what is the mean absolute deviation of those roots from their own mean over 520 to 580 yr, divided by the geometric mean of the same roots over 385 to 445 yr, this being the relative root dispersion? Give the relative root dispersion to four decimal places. 0.0248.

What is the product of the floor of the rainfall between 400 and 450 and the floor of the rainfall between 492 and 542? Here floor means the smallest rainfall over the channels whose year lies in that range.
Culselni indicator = 7.8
